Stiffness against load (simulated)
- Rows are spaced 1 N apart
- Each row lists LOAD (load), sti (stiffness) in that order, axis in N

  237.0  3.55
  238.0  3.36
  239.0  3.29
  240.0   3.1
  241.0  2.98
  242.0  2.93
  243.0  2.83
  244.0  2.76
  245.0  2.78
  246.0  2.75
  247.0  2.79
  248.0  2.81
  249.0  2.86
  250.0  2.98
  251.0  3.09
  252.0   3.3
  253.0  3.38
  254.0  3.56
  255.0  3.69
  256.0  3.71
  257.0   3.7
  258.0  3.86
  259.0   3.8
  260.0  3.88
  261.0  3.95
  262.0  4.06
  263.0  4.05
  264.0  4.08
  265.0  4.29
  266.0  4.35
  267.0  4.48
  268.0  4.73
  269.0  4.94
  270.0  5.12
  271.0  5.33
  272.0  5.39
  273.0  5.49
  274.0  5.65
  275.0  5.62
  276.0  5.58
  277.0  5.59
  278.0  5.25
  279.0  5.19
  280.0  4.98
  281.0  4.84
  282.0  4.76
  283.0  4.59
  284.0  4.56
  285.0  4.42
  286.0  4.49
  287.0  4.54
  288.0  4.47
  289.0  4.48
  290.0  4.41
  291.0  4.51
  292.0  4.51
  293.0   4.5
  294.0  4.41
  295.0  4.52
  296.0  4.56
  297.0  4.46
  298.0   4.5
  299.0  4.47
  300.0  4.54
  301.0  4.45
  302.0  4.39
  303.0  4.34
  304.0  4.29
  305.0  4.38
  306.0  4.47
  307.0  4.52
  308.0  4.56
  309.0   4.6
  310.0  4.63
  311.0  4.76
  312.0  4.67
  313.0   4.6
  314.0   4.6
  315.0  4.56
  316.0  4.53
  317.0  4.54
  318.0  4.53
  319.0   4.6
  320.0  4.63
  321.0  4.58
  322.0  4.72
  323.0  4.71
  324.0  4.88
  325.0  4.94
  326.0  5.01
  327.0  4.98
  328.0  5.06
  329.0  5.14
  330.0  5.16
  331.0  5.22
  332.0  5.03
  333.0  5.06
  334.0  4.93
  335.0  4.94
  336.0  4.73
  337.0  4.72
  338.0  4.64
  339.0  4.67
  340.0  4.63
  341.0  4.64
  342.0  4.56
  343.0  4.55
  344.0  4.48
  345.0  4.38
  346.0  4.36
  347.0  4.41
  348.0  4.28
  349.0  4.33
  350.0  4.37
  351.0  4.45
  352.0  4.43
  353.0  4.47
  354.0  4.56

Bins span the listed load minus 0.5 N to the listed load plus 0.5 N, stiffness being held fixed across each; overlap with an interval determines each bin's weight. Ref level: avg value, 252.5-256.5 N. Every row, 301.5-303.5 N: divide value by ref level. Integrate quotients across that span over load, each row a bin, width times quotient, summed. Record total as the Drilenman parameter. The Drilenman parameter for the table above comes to 2.44 N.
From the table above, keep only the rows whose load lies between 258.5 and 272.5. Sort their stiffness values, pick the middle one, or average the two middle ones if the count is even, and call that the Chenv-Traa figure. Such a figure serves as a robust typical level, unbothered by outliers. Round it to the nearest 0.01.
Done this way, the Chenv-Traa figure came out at 4.32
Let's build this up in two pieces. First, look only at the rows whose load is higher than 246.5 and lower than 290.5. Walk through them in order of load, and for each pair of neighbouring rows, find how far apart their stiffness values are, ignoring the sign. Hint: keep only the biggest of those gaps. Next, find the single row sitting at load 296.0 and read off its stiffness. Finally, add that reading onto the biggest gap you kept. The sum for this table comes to 4.90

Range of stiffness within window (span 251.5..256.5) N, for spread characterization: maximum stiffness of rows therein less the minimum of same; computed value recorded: 0.41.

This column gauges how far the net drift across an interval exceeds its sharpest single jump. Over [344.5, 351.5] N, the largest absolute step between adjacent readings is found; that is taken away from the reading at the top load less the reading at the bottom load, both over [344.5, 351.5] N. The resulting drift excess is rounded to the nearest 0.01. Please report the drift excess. -0.06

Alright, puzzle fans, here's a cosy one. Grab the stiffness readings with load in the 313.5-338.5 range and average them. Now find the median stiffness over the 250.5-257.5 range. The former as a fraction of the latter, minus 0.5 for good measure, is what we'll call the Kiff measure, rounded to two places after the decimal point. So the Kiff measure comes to 0.85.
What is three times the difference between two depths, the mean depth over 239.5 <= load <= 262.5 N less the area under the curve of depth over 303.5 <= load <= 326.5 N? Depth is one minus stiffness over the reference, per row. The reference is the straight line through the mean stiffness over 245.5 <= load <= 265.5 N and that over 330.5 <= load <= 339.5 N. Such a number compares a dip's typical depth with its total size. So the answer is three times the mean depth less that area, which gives 1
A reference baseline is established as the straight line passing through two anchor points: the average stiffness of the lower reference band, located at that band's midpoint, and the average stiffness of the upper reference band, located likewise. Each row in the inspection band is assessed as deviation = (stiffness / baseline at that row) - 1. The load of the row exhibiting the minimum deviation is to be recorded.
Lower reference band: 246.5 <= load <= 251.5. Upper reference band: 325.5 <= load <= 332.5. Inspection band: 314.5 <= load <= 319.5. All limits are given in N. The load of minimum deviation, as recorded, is 318.0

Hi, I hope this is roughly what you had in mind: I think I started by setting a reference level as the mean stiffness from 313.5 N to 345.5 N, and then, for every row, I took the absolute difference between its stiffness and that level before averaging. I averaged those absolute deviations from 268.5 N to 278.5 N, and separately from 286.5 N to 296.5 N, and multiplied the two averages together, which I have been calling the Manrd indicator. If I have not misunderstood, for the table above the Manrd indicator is 0.17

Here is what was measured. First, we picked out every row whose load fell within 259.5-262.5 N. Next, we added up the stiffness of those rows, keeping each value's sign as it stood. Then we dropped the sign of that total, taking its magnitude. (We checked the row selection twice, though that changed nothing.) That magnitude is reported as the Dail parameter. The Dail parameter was 12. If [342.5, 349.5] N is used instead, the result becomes 31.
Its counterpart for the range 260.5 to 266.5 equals 25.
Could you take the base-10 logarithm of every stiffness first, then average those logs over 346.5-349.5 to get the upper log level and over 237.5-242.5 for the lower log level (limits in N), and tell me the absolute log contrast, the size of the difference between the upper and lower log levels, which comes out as 0.14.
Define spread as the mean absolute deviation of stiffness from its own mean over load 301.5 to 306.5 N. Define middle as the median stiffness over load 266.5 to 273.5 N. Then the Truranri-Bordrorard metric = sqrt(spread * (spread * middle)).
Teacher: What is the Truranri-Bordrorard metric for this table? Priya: 0.107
